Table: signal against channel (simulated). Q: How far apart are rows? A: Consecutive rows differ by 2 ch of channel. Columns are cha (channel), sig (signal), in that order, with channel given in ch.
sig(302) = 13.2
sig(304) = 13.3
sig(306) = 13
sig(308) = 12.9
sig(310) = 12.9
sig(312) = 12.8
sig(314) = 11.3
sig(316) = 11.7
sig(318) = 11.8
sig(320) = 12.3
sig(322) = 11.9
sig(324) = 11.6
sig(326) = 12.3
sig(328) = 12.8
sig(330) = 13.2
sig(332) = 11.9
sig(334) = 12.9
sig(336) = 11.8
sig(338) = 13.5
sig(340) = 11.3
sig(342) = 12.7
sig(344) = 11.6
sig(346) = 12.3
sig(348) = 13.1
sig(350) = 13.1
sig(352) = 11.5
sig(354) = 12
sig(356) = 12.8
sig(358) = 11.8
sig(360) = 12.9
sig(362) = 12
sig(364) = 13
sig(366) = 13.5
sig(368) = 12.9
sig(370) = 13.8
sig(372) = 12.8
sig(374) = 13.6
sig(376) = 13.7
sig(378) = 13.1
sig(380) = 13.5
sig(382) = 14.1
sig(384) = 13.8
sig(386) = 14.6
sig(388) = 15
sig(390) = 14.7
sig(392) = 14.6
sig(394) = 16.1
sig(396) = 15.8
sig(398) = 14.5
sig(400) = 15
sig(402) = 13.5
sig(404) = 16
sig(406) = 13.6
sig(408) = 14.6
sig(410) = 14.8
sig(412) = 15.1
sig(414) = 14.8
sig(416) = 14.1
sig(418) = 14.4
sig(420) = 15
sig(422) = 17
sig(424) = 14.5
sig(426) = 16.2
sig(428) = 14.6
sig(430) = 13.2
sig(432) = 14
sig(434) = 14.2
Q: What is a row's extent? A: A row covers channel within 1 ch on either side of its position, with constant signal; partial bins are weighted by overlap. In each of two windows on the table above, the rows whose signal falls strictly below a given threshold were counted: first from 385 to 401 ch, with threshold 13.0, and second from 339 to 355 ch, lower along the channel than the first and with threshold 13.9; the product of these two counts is 0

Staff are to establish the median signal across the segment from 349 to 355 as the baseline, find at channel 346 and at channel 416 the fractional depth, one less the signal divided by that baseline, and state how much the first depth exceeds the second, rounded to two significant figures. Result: 0.15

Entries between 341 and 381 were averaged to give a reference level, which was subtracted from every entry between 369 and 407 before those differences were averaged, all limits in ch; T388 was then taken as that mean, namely 1.5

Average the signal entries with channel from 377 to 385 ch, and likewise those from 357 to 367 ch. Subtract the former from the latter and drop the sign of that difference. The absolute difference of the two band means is 1.0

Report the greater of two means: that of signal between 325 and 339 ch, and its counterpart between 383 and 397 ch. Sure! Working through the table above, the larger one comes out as 14.9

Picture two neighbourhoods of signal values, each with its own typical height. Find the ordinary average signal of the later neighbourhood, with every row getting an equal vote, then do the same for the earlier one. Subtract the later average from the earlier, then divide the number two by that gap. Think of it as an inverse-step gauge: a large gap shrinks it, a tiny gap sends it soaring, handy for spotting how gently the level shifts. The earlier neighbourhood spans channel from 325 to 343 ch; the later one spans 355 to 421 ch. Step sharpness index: -1.3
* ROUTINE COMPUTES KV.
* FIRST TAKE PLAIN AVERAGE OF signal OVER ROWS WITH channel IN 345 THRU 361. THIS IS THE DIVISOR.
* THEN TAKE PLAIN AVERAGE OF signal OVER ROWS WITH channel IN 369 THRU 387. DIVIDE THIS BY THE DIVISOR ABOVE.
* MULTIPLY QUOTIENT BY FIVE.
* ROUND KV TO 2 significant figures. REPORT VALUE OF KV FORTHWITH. 5.5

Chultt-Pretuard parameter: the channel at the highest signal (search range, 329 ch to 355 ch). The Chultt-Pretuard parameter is 338 ch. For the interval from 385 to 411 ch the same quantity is 394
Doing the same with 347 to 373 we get 370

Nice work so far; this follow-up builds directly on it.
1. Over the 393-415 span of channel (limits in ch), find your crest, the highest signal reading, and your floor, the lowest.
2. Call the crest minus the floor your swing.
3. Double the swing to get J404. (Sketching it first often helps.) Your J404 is 5.2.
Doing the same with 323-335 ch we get 3.2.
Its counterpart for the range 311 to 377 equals 5.0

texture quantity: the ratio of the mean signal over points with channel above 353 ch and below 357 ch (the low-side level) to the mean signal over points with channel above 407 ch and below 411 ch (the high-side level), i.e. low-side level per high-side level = 0.84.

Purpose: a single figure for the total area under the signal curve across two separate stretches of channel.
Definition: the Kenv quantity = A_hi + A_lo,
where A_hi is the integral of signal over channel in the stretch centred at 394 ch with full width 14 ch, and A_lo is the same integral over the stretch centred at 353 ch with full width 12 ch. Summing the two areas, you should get 360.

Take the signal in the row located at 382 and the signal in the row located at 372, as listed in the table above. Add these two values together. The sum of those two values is 26.9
